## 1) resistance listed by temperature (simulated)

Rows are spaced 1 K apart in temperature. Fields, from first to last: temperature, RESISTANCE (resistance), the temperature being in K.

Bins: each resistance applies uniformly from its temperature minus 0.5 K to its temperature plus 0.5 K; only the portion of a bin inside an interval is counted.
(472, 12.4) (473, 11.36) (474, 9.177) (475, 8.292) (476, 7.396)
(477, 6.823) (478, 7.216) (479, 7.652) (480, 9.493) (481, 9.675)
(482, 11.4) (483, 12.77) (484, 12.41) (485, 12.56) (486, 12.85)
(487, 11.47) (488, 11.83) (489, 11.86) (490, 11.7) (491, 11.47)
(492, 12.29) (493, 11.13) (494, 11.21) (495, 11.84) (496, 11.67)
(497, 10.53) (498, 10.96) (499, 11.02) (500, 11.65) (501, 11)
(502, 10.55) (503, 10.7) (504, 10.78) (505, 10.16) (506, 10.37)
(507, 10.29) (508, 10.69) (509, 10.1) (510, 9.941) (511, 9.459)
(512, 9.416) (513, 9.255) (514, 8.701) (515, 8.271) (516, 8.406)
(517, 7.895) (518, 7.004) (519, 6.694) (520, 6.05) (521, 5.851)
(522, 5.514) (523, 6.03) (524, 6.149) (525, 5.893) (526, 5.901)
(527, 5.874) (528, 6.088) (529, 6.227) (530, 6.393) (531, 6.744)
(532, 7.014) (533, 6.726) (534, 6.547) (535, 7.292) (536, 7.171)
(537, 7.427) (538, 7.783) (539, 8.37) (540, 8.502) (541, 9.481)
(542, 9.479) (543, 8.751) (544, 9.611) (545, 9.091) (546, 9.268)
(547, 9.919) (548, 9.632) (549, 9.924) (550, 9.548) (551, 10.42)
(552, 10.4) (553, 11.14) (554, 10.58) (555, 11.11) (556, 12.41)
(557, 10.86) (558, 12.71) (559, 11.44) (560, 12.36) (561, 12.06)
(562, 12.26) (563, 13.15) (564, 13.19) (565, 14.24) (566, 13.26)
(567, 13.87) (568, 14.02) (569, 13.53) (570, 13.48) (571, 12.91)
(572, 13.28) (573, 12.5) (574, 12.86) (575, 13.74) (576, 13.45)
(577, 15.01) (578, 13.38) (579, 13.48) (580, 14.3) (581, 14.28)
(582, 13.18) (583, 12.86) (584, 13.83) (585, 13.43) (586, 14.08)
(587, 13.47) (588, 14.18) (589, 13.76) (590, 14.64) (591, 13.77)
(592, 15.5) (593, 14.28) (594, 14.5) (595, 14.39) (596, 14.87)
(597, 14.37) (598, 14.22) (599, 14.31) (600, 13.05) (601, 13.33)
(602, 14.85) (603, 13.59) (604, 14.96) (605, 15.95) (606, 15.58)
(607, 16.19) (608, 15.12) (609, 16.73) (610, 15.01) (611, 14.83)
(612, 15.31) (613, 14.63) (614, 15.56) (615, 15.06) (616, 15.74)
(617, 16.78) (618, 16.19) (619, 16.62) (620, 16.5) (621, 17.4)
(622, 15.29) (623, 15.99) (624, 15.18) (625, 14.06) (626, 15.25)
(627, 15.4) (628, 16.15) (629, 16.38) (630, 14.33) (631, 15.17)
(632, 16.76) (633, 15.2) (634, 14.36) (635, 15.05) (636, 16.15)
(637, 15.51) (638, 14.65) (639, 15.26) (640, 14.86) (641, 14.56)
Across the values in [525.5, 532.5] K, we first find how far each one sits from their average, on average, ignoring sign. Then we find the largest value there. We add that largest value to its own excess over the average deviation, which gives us 14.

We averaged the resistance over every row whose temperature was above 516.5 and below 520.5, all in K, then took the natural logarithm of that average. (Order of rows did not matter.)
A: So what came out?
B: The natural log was 1.9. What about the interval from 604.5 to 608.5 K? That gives 2.8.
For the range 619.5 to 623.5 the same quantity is 2.8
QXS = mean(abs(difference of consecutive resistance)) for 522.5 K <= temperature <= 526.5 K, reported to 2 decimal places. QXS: 0.13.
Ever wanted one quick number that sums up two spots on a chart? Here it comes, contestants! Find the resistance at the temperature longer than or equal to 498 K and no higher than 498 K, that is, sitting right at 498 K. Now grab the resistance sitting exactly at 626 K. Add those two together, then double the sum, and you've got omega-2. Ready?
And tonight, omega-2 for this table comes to 52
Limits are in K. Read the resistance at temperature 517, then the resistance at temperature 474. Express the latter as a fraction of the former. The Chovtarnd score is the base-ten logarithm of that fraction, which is 0.07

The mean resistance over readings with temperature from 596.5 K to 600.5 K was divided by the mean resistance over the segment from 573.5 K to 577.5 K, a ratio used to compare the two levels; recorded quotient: 1.0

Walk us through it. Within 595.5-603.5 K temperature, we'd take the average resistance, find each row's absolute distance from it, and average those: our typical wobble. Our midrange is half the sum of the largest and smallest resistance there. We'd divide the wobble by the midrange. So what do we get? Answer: 0.040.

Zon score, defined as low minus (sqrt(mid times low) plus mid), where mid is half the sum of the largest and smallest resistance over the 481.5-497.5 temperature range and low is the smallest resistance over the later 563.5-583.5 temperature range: -11.3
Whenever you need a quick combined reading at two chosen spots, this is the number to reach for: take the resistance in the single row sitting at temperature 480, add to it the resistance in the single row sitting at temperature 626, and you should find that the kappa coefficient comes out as 25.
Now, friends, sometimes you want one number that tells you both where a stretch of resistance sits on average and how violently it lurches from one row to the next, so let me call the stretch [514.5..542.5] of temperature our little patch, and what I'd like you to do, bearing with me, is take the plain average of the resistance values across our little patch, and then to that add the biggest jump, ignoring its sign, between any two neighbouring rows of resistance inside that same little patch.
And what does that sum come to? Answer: 8.0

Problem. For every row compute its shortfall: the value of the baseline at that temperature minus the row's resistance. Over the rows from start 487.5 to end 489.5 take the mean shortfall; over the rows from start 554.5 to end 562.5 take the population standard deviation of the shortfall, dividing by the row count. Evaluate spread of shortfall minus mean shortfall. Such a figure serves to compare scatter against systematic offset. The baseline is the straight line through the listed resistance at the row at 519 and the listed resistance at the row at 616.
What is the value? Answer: 9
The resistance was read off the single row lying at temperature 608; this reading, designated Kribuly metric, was 15.12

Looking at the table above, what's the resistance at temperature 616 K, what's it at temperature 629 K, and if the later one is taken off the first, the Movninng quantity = -1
